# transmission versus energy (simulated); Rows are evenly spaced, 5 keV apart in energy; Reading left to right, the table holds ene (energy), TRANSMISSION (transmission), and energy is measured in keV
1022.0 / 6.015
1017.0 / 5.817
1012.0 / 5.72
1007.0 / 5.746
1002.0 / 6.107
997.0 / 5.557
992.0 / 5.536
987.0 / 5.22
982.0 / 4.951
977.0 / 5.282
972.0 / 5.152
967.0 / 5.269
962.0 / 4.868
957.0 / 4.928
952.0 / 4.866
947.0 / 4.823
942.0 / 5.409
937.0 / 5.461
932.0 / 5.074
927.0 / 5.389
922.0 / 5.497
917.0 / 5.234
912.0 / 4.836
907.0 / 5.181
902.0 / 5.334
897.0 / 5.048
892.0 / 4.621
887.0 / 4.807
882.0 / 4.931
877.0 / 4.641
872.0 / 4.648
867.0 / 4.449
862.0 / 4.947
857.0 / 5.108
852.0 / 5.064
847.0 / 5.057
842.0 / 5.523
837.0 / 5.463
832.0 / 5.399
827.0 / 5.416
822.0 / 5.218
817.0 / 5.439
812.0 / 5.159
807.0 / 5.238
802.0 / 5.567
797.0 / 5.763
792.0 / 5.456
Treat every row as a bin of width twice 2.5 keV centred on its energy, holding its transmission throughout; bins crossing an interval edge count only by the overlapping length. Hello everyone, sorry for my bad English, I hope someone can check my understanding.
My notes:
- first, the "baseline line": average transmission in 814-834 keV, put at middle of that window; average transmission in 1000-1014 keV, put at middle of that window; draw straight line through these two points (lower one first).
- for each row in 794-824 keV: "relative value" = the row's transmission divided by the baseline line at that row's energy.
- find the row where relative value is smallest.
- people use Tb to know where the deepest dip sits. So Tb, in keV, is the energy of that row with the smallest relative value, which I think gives 812.0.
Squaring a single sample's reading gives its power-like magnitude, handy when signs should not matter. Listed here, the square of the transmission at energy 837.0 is 29.8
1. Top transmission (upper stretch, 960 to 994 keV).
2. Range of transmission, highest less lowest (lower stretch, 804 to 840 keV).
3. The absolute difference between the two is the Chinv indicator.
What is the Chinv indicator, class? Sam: 5.2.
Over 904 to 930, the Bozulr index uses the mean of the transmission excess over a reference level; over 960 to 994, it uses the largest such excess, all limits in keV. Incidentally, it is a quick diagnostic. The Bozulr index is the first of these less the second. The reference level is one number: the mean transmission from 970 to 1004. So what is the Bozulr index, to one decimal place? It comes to -0.3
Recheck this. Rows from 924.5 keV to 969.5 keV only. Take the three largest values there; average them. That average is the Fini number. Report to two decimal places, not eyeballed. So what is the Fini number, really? 5.42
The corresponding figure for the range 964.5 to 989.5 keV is 5.26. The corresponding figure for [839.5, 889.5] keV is 5.23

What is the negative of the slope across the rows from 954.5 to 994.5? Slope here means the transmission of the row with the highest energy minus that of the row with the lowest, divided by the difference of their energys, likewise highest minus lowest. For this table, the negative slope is -0.017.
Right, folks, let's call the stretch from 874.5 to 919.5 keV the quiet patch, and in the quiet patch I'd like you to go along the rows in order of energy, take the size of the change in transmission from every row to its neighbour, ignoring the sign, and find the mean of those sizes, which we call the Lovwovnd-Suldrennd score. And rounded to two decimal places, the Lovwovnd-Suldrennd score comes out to 0.28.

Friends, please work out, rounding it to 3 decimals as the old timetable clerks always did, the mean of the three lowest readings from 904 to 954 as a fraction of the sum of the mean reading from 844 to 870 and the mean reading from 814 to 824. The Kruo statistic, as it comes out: 0.472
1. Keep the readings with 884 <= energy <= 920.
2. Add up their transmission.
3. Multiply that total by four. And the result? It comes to 140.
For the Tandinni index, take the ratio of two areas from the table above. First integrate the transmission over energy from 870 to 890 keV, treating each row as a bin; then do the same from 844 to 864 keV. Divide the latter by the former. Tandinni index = 1.1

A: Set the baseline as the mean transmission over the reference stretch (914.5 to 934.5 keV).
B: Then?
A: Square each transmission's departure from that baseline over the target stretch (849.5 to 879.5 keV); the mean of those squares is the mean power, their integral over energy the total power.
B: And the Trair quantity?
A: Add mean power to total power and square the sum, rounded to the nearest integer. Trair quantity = 86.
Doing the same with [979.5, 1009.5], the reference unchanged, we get 33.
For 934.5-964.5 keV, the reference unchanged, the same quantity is 16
